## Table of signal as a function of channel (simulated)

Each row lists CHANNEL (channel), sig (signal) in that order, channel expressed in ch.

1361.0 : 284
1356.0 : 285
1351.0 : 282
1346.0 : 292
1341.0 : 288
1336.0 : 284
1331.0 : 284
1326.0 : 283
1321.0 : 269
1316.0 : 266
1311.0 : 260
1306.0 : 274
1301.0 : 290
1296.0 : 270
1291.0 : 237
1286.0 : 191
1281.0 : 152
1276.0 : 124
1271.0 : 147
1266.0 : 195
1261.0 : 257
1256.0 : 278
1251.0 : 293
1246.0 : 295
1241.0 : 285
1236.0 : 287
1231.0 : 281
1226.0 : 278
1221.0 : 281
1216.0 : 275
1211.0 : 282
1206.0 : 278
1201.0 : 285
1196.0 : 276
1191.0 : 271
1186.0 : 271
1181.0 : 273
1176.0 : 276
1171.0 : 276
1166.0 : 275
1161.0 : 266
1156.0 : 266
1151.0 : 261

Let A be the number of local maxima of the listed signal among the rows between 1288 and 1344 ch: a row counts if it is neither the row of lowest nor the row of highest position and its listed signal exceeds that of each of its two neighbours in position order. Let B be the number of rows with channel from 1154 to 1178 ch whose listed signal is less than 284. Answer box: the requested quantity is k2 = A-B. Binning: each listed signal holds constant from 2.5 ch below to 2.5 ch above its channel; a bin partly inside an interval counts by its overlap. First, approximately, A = 1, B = 5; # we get -4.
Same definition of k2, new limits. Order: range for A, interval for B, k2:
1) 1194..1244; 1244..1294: -4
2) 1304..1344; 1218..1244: -3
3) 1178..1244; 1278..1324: -4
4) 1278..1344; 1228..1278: -5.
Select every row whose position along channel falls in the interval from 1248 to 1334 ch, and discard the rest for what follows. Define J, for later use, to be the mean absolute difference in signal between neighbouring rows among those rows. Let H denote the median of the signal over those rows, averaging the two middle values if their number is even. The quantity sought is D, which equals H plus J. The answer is 290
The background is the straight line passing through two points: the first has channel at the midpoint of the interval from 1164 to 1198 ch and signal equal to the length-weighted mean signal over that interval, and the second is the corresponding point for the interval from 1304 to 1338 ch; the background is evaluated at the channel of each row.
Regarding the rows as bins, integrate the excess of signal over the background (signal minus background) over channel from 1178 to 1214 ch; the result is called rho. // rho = 92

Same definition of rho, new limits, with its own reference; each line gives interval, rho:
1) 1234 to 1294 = -2748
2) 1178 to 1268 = 84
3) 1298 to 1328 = -21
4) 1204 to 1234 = 159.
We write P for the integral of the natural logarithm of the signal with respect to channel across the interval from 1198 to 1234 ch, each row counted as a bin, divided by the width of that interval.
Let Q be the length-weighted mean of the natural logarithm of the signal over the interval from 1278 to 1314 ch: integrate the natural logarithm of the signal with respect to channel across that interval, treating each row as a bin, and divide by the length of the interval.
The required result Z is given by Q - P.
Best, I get -0.19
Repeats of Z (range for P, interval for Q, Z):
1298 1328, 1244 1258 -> 0.06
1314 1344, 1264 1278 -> -0.61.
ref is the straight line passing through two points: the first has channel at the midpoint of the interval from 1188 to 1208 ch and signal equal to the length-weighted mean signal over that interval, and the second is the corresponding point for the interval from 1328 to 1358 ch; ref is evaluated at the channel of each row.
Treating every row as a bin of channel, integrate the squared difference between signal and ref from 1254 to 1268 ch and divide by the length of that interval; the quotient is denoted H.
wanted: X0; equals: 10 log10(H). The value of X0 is 34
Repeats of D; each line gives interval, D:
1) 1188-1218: 283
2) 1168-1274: 289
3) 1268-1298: 205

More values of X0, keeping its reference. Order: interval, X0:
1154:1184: 15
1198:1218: 13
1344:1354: 14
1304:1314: 25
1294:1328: 23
